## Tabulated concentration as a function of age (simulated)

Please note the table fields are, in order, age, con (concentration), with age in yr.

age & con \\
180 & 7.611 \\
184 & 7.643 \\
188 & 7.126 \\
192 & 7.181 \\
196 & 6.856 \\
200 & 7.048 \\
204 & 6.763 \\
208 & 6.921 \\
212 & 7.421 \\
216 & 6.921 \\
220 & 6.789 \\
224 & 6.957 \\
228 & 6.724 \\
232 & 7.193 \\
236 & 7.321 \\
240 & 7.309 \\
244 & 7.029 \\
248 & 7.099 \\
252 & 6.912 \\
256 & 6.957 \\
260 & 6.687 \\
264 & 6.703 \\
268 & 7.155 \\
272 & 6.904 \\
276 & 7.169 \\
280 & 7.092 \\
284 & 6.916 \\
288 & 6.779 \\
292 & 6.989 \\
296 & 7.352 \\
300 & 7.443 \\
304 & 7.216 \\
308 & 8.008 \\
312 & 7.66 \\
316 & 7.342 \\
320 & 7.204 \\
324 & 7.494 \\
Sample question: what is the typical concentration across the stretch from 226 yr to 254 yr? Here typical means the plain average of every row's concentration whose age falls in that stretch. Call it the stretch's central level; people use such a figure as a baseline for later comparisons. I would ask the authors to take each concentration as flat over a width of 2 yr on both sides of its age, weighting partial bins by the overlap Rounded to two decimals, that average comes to 7.08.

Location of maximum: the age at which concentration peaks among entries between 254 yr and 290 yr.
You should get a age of 276 yr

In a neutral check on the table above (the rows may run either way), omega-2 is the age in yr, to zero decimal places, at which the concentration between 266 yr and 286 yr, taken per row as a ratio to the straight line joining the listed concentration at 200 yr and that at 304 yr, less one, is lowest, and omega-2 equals 284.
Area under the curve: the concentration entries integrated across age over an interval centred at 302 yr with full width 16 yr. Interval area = 120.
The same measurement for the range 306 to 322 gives 121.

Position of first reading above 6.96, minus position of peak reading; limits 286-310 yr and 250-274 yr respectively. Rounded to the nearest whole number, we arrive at 24 yr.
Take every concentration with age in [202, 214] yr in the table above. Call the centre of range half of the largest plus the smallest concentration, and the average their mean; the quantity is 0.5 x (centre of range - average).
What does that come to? 0.03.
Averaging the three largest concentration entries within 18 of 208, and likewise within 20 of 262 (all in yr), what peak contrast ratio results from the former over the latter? 1.01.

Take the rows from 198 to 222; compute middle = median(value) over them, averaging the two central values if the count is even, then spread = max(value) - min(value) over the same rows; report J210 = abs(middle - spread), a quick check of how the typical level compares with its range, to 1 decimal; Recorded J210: 6.3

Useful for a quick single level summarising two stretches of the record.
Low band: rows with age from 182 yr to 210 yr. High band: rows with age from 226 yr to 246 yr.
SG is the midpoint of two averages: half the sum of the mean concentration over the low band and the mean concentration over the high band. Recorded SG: 7.10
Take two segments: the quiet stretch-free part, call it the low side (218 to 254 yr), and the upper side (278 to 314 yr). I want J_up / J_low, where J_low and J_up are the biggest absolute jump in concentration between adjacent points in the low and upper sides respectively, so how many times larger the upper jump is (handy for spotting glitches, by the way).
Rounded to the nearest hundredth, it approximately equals 1.69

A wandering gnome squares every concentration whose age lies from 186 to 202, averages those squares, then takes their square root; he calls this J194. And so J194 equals 7.05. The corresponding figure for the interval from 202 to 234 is 6.96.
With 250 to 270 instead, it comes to 6.88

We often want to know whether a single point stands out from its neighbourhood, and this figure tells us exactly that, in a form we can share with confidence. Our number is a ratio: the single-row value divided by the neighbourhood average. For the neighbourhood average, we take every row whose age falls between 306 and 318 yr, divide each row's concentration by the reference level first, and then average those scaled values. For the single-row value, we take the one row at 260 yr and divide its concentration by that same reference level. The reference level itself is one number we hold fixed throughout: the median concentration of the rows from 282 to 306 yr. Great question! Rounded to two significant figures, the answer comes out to 0.87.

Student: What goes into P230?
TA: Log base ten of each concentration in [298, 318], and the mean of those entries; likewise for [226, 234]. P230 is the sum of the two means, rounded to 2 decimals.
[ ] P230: 1.72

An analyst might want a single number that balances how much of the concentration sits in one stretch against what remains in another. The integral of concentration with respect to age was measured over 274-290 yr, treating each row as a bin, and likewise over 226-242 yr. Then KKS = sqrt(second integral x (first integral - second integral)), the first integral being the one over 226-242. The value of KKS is 16.3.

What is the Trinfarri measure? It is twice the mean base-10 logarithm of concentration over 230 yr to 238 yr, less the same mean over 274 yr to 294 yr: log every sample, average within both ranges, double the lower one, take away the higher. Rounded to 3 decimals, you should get 0.877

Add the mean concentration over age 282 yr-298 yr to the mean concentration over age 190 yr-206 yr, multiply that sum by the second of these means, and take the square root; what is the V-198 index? 9.9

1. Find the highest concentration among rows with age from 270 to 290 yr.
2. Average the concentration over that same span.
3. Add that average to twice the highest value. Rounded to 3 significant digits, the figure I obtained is 21.3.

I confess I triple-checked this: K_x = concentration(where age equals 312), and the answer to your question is 7.66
